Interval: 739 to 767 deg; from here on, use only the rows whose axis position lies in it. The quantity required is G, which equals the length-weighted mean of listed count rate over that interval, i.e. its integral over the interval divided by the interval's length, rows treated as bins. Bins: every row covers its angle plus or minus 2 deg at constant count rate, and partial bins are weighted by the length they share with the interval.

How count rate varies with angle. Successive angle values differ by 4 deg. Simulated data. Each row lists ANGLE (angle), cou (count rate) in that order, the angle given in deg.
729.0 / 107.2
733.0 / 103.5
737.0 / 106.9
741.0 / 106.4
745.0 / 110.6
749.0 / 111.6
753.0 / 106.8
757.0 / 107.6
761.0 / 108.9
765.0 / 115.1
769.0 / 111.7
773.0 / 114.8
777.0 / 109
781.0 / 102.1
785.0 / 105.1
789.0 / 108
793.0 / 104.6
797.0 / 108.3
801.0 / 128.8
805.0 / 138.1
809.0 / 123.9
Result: 110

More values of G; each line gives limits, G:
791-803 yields 114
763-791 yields 109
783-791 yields 107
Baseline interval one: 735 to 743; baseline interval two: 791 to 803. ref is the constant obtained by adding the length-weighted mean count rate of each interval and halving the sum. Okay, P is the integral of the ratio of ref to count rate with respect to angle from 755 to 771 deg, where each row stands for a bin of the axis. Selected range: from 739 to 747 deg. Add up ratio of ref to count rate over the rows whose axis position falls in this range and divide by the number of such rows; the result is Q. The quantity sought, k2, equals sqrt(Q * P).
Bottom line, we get 4.0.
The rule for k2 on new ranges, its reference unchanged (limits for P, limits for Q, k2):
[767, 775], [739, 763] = 2.8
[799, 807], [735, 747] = 2.6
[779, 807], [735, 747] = 5.3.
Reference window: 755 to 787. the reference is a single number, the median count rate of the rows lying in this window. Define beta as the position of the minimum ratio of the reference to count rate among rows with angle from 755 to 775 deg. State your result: 765.0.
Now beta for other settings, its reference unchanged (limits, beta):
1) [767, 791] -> 773.0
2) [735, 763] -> 749.0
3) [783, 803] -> 801.0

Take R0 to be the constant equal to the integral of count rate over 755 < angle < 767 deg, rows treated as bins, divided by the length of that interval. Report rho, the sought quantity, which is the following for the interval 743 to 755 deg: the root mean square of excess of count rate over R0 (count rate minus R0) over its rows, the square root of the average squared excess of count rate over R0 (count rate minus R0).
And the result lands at 2.2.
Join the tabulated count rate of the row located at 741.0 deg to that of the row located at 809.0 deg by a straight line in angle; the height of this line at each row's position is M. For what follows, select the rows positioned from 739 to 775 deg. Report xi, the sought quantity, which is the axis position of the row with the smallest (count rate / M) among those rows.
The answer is 757.0 deg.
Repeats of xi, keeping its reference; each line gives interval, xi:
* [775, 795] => 793.0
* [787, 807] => 793.0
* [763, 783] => 781.0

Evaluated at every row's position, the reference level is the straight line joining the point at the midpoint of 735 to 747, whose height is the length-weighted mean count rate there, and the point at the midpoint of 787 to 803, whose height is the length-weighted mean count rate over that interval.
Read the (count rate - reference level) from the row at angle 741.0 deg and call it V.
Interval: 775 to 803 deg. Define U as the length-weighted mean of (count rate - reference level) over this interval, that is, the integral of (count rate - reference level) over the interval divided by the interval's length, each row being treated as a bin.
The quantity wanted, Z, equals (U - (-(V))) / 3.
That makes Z -1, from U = -3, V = -2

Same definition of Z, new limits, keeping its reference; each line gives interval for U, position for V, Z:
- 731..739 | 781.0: -4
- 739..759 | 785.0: -2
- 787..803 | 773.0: 1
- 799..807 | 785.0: 5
